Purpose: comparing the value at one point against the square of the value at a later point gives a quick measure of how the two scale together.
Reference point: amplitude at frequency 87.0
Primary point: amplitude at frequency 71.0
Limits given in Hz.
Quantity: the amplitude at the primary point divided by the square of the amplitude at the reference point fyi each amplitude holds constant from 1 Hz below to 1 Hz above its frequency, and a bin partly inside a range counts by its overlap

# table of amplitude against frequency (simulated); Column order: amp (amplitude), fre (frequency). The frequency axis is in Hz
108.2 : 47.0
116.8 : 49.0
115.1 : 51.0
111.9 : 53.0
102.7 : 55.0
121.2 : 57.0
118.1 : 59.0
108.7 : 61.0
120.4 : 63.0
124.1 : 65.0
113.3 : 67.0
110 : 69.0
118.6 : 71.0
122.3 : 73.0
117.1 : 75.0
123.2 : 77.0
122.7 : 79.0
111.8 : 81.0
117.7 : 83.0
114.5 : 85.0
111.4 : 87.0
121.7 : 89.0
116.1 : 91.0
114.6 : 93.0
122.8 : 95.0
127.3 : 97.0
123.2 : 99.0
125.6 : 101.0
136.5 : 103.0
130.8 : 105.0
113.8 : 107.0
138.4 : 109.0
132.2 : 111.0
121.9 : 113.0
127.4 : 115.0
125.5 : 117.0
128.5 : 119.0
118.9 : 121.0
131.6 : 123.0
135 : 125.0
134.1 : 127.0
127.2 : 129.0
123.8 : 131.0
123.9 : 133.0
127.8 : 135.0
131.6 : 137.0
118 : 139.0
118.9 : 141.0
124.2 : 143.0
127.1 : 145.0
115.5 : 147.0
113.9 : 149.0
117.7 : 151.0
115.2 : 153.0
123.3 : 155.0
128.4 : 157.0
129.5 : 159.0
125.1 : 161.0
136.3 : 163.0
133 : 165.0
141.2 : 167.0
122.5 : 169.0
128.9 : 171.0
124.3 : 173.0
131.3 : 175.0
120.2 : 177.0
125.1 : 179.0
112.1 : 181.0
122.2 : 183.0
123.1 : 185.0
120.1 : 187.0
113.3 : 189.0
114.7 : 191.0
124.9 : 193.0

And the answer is 0.0096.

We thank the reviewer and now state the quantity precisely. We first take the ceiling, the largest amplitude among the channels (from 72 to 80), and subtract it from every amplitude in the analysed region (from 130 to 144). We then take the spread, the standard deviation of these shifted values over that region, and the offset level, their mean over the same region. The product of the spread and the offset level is 4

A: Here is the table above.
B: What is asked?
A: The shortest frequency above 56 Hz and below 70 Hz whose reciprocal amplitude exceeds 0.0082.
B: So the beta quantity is 57.0 Hz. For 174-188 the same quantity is 177.0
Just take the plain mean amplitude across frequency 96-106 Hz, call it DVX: 129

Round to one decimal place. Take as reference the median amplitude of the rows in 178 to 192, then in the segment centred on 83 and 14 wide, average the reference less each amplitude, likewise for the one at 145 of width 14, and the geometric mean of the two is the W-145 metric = 1.4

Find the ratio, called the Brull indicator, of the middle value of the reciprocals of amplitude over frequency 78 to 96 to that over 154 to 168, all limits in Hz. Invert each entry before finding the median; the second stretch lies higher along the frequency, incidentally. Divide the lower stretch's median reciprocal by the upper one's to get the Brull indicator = 1.12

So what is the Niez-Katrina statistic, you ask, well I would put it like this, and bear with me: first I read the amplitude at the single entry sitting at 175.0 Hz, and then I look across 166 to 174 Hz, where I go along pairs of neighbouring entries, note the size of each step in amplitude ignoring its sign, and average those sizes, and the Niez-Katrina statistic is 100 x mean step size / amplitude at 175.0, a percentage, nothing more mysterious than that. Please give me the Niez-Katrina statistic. 7.5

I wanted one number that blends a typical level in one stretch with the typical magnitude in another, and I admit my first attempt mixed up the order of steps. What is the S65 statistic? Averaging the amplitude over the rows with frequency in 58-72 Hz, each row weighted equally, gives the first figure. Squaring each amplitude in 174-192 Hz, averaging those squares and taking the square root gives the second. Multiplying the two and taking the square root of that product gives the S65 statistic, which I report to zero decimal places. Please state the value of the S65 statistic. 118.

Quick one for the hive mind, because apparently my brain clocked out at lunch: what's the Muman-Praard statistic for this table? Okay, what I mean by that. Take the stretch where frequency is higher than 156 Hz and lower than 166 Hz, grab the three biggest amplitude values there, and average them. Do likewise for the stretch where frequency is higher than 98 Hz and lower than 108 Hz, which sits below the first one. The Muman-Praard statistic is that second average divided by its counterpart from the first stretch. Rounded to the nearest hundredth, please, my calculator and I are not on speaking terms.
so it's 0.99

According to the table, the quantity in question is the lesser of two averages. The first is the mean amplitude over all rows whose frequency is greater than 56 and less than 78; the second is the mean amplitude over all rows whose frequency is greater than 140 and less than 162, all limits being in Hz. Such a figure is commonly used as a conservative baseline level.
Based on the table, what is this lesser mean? 118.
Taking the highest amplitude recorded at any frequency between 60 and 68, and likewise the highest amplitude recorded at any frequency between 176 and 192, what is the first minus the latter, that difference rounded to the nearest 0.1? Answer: -1.0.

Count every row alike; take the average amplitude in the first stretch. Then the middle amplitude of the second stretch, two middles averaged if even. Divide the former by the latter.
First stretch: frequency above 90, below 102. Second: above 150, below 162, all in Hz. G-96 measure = 0.98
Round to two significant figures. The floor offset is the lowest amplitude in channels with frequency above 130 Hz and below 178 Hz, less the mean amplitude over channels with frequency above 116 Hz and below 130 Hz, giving -15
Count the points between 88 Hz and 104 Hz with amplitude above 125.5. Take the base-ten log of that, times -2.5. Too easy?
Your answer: -1.2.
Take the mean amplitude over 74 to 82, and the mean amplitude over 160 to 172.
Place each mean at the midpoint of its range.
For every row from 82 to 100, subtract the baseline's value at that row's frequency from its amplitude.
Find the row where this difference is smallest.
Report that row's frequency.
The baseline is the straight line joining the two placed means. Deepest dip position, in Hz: 87.0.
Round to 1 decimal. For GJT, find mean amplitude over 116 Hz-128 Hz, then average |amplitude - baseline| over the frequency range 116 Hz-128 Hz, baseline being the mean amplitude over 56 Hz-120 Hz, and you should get 8.4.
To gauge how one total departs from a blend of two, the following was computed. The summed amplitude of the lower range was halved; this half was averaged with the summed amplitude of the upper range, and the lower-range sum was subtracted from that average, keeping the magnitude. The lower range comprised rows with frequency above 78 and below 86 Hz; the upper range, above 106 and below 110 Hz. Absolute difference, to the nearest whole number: 224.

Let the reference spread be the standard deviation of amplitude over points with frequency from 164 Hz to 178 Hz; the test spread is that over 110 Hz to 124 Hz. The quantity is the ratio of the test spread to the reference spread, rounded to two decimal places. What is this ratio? 0.68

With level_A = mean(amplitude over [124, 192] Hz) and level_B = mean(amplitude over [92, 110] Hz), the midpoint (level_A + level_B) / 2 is 125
